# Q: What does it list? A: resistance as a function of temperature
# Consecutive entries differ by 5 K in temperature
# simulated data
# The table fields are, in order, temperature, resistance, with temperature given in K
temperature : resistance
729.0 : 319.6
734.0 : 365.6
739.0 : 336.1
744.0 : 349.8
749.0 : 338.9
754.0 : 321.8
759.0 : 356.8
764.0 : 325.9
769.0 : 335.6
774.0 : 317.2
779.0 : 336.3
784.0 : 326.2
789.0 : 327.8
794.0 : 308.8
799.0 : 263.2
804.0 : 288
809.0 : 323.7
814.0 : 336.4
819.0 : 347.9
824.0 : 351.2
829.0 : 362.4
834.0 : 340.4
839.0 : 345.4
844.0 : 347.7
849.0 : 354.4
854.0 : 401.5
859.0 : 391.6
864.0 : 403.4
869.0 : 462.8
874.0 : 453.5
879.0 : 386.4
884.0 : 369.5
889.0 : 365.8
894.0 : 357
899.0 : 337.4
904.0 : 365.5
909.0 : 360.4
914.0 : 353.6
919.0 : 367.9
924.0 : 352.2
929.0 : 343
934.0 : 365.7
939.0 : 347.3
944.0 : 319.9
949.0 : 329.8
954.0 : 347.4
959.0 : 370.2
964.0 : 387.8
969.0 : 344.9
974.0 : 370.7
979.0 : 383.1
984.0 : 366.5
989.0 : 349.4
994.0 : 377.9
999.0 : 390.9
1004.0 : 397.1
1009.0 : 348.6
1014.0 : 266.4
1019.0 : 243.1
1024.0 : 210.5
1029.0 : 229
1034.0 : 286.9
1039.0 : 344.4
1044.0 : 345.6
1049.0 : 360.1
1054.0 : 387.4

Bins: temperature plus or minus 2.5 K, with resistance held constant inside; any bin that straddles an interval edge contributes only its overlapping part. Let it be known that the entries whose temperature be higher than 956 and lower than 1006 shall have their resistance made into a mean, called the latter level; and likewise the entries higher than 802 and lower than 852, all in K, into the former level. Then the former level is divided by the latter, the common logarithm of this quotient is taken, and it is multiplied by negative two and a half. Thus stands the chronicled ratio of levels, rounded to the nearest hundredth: 0.10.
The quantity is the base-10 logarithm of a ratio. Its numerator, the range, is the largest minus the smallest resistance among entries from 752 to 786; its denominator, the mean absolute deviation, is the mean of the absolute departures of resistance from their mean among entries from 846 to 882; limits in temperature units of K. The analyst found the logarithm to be 0.14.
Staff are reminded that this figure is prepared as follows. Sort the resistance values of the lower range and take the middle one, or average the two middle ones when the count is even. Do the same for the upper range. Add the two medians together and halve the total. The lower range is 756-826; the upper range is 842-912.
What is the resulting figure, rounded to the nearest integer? 347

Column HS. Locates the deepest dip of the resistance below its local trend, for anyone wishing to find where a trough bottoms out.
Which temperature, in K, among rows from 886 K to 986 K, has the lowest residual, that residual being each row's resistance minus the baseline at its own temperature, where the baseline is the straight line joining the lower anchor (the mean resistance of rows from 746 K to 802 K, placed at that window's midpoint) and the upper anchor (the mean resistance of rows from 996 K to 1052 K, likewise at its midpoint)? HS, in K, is 944.0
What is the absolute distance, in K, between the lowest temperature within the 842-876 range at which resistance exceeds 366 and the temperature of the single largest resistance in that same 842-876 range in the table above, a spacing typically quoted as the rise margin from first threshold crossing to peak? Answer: 15 K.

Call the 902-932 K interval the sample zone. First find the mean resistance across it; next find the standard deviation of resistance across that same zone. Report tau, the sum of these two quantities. 366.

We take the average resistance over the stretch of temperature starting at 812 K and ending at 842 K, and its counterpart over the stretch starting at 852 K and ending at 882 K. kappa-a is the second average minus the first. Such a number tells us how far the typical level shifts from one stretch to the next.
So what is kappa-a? 69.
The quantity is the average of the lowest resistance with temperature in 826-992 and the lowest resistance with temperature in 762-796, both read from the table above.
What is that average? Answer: 314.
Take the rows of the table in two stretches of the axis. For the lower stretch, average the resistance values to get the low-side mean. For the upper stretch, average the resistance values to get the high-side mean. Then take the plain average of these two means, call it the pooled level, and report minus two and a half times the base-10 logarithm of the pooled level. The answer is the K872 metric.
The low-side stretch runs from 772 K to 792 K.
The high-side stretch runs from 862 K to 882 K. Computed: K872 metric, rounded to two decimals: -6.44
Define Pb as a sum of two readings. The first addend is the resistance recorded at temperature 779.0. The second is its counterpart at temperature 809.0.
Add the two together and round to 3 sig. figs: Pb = 660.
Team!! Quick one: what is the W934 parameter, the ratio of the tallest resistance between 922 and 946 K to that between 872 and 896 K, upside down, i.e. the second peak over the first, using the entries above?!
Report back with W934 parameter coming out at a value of 1.24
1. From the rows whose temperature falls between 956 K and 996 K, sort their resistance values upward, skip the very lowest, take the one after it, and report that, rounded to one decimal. 349.4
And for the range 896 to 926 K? 352.2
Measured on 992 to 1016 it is 348.6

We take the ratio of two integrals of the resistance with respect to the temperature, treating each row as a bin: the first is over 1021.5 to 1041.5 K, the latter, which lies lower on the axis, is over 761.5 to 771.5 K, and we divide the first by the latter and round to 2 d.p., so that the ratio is 1.62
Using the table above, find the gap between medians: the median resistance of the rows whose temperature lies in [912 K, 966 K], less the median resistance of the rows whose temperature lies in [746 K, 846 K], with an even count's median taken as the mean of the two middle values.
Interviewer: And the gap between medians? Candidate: 16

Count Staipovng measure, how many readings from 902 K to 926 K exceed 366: 1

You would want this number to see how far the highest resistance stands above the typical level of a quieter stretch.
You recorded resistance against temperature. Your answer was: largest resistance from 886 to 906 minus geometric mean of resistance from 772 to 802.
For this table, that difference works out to 54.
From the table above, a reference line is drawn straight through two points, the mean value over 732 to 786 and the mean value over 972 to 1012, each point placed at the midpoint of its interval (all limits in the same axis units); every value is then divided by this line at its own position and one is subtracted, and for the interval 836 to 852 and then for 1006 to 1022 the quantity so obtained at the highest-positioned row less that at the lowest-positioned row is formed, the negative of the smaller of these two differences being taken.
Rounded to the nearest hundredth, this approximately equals 0.28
